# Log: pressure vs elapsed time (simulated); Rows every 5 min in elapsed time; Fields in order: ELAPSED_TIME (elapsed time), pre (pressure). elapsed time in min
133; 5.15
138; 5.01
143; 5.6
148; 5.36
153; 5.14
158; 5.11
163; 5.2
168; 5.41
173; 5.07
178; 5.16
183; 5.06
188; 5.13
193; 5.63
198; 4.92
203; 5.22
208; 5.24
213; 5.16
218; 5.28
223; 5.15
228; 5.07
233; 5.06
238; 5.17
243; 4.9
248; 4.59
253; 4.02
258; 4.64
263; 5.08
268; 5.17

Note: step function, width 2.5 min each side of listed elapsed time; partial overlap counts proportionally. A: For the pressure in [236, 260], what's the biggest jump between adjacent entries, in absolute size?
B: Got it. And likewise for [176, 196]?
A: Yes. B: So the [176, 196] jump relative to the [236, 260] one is 0.8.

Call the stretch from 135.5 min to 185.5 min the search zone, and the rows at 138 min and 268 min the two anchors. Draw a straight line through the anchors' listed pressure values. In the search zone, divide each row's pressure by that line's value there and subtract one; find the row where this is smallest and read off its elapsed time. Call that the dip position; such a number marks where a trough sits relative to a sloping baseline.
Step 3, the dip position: 183 min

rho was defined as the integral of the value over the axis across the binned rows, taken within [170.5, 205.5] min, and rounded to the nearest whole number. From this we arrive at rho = 181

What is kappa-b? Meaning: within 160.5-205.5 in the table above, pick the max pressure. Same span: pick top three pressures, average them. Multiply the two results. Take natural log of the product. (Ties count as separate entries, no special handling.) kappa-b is 3.42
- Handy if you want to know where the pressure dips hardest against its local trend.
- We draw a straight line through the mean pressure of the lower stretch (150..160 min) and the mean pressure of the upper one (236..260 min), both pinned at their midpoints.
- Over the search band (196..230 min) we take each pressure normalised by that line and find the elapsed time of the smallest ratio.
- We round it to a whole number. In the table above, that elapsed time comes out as 198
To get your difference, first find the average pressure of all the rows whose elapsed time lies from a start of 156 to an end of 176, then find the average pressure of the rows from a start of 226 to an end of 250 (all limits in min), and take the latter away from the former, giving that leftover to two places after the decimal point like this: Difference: 0.24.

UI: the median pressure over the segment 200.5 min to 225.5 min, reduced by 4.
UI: 1.22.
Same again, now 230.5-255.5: 0.90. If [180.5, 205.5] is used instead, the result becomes 1.13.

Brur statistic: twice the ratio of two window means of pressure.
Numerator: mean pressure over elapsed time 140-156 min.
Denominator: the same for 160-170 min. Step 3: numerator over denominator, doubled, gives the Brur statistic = 2.02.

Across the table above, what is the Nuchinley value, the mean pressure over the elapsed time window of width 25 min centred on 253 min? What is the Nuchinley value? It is 4.65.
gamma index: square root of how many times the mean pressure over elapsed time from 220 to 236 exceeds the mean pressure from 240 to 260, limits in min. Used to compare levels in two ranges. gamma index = 1.059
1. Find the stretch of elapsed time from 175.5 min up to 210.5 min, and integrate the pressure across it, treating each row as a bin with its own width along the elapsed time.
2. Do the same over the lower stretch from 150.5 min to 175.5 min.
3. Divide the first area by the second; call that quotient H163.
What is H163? 1.4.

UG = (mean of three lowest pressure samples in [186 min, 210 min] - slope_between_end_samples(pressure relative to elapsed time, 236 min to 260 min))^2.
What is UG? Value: 26.2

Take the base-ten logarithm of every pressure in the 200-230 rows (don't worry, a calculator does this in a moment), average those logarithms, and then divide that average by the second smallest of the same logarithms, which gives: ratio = 1.00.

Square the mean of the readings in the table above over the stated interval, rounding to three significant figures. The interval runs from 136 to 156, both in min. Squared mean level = 27.9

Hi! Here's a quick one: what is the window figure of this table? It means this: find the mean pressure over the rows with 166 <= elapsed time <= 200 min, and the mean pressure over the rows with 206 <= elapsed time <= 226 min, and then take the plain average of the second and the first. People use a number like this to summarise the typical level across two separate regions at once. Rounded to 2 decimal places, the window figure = 5.20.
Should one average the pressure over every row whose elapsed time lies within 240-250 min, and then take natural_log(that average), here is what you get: 1.56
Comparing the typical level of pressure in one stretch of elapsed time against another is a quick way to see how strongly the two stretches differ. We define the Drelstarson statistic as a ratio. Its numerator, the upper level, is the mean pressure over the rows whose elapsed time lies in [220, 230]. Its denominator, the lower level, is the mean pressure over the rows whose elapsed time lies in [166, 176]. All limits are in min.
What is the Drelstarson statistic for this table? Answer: 0.98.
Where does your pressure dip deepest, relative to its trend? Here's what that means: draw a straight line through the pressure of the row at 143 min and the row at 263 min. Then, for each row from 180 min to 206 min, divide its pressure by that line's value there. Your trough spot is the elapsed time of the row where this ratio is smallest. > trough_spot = 198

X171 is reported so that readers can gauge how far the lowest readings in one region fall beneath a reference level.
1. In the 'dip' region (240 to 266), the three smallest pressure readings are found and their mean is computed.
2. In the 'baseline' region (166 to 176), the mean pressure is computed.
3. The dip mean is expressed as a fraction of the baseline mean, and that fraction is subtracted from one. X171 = 0.16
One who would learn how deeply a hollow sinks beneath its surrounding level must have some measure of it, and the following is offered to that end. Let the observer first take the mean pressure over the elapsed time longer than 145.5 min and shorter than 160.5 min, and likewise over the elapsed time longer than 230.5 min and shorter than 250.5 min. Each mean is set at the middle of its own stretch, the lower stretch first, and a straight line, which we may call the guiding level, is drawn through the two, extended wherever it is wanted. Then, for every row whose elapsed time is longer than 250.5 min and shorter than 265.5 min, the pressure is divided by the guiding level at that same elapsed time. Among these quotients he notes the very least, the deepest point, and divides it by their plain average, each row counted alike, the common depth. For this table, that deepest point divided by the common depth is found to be 0.875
